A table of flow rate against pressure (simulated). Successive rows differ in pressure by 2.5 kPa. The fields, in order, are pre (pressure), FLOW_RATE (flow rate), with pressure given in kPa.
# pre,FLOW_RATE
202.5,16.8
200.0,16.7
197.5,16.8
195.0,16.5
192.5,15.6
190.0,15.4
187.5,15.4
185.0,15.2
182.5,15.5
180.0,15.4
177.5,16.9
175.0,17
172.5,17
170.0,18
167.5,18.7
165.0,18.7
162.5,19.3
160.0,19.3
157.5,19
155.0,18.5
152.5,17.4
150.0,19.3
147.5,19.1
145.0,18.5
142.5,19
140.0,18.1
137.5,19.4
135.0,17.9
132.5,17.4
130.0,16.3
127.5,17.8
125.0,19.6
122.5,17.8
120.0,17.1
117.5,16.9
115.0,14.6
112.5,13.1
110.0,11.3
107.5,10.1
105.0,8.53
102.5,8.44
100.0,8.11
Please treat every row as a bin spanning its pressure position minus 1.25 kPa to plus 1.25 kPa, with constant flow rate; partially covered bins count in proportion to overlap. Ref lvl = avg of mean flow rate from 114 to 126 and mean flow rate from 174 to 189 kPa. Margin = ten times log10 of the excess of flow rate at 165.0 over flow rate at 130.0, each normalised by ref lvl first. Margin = -8.4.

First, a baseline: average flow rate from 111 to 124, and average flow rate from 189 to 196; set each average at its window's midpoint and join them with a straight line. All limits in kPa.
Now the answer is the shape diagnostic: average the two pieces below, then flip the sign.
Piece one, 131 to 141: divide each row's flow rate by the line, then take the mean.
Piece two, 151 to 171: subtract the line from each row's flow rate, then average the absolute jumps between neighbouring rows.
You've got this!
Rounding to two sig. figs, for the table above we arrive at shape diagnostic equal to -0.80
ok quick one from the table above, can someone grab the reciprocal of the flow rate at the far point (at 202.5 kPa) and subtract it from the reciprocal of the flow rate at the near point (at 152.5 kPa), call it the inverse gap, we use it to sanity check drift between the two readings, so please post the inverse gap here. -0.002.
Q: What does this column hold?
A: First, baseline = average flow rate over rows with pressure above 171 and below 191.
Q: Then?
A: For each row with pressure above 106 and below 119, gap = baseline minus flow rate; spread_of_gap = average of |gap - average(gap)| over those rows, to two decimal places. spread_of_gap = 2.04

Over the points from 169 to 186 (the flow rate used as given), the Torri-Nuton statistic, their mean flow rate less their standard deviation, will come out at 15.4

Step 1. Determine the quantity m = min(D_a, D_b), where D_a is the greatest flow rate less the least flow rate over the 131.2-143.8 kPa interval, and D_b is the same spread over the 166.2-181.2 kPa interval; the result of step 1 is 2.0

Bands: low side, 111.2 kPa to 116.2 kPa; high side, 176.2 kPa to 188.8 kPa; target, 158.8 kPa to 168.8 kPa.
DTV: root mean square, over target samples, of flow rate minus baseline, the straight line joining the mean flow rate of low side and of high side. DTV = 3.84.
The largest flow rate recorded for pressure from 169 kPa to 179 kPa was 18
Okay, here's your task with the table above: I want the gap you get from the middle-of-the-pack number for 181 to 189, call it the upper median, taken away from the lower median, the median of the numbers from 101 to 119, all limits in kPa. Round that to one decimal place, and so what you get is -4.1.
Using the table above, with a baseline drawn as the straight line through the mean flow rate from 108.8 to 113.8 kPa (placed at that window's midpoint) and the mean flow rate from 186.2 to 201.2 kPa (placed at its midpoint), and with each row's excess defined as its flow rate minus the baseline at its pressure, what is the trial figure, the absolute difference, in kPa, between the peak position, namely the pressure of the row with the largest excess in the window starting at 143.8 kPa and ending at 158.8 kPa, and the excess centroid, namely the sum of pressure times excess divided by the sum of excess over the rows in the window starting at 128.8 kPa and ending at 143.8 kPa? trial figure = 13.2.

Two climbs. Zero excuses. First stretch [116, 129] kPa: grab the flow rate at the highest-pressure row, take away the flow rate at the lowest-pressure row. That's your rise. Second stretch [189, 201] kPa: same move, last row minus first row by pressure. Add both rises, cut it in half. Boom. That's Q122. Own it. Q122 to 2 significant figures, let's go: 1.1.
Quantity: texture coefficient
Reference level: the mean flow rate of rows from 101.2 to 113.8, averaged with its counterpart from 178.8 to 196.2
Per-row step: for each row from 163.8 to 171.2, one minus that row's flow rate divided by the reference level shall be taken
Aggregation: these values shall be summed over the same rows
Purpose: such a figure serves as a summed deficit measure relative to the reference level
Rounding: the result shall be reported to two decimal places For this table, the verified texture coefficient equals -1.28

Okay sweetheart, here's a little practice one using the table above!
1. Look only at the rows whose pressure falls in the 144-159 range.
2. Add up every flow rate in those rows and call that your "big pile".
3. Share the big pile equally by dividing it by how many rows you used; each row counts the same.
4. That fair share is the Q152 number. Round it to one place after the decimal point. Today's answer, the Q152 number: 18.6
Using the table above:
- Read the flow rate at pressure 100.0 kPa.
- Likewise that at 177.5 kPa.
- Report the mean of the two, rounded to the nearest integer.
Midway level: 13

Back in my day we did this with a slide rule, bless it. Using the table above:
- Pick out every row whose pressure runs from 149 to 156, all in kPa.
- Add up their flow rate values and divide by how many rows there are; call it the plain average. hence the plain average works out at 18.4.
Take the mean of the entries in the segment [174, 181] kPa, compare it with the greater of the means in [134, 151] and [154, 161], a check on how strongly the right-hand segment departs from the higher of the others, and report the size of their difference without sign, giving 2.5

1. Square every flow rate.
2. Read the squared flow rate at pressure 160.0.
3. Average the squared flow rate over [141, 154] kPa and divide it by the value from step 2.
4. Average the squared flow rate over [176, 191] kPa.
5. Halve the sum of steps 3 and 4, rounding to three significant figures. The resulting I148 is 123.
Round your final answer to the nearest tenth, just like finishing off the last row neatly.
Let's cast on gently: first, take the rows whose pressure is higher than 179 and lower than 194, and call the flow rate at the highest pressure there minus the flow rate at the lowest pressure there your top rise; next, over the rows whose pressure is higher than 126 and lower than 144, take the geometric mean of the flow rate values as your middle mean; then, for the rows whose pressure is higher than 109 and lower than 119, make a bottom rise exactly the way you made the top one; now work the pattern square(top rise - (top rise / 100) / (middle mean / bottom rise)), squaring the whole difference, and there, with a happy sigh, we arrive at 0.0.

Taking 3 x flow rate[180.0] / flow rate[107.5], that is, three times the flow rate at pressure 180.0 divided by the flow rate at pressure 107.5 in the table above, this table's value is 5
